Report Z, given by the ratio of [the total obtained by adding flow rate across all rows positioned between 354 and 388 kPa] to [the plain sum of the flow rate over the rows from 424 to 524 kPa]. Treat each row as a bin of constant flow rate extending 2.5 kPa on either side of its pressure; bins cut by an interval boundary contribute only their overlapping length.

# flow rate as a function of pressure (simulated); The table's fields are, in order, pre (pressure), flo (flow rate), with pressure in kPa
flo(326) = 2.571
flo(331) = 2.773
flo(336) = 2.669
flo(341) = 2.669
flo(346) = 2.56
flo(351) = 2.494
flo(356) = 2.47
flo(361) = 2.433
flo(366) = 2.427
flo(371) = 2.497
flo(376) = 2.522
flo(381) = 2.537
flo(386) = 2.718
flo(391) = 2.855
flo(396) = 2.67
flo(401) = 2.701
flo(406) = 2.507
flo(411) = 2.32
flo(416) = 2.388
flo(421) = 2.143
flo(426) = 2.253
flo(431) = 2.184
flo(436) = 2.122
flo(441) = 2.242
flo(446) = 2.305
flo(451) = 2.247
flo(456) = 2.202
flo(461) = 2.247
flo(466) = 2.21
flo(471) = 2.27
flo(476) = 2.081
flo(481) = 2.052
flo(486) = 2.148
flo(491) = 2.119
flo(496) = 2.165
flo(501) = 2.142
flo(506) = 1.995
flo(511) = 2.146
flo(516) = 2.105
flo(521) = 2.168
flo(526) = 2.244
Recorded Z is 0.4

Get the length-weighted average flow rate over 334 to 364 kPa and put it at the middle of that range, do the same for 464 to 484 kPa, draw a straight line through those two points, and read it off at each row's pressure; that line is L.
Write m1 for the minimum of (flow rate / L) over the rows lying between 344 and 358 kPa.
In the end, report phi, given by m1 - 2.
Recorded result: -1.02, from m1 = 0.98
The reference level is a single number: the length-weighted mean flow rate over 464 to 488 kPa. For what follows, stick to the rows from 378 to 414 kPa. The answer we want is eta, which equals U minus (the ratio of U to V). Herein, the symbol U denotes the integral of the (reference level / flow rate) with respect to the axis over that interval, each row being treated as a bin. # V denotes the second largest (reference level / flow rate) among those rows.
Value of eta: -5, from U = 29.8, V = 0.86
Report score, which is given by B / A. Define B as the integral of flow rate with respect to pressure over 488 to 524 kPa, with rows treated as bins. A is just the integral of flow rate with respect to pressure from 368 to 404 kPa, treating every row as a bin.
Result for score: 0.80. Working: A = 95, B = 76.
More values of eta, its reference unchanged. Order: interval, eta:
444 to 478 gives -1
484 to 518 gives 1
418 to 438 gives 0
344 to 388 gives -5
